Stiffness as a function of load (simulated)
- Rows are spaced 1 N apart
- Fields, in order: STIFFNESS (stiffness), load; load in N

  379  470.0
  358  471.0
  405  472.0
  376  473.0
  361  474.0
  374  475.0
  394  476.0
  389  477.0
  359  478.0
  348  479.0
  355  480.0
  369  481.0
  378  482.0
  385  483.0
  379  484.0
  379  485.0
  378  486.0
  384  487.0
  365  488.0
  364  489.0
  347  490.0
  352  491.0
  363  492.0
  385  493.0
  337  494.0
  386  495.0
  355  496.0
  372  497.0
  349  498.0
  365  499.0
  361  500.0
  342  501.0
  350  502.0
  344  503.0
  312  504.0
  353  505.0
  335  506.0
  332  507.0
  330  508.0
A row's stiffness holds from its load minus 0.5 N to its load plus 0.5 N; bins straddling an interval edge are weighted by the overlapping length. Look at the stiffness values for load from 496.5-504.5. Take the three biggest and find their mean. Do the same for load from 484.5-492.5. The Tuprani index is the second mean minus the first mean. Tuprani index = 14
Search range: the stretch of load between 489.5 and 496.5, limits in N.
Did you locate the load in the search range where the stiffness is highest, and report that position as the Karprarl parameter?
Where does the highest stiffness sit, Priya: 495.0 N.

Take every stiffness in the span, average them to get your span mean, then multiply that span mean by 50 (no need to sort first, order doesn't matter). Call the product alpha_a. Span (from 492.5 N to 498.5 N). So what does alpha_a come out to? 18200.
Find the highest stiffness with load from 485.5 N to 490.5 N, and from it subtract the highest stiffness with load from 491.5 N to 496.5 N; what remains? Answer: -2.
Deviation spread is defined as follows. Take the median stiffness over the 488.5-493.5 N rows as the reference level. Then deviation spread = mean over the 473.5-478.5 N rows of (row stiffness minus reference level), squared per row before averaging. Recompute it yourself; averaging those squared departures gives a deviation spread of 356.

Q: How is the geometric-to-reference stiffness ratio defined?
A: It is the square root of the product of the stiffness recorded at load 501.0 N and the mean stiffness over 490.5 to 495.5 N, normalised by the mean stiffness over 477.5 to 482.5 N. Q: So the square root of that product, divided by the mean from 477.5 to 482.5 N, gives 0.976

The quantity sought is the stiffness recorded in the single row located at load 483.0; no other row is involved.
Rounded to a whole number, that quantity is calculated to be 385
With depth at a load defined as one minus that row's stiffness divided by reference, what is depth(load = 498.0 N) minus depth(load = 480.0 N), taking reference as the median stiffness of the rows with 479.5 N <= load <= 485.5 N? 0.016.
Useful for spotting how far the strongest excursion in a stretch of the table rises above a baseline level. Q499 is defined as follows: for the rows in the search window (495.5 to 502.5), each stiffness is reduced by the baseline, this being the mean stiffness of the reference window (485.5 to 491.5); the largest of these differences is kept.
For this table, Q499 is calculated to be 7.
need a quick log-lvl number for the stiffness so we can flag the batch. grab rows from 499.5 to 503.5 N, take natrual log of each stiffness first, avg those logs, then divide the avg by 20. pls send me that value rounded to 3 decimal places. 0.293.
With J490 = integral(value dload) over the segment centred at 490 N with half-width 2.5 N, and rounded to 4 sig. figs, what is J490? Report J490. 1791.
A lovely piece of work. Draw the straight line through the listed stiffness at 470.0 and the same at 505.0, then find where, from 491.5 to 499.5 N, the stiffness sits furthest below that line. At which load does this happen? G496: 494.0 N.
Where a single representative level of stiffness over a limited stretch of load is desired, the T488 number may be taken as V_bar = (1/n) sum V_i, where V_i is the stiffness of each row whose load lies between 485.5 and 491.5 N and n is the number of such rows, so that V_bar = 365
